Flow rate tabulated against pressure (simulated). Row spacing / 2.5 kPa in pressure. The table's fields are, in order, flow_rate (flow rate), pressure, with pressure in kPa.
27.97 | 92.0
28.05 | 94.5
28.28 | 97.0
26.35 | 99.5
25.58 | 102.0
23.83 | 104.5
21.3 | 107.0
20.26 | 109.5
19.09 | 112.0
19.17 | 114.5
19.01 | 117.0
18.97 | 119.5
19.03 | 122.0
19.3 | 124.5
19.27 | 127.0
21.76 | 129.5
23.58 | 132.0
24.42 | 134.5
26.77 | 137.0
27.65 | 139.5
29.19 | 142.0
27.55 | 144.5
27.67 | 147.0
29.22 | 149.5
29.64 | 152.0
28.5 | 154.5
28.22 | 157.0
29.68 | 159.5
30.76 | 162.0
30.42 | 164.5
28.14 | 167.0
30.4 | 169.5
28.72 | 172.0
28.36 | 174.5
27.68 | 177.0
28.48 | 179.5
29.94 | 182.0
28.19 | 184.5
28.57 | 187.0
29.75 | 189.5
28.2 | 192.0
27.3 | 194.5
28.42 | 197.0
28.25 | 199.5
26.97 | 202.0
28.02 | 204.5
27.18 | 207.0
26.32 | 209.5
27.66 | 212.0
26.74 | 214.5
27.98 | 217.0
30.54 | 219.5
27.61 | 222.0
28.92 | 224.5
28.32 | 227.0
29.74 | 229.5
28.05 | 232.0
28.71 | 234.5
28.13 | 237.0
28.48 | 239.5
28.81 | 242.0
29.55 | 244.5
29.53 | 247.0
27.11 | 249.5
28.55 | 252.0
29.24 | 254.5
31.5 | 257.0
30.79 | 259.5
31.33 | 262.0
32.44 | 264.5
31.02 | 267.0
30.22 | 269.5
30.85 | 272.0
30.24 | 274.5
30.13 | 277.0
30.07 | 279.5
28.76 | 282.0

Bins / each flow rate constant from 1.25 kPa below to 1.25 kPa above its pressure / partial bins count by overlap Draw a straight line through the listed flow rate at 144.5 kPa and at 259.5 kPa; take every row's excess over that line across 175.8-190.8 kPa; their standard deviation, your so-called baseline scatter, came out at 0.8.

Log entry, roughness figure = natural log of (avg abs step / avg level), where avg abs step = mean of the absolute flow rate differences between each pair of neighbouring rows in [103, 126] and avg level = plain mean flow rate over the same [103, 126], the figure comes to -3.4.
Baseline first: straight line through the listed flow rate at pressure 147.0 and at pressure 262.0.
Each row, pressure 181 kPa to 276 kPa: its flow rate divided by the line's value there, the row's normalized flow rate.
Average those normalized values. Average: 0.96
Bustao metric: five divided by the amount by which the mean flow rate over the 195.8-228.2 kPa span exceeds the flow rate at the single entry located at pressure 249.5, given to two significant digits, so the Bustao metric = 6.2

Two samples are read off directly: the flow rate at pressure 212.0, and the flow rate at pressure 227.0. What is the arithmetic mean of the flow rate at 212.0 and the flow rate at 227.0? 28.0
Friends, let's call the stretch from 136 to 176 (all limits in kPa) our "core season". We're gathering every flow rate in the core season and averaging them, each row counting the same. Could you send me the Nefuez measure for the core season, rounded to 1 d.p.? 28.8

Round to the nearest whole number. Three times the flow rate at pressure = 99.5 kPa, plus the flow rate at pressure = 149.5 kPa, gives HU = 108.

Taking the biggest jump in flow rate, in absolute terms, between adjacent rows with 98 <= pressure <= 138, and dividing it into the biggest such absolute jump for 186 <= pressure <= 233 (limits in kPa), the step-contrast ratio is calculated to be 1.2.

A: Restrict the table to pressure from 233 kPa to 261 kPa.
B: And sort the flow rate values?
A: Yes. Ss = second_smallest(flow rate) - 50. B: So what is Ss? -22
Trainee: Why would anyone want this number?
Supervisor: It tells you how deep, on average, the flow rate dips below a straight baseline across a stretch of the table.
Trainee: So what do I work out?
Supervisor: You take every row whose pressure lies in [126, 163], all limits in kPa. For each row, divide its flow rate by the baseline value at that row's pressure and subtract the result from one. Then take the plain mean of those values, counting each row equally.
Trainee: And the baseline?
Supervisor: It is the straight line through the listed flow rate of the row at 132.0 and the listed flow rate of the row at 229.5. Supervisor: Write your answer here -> -0.10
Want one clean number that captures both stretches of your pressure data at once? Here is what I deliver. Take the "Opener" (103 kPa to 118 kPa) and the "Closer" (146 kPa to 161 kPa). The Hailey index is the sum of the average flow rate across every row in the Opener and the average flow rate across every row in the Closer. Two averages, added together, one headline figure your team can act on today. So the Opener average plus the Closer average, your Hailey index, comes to 49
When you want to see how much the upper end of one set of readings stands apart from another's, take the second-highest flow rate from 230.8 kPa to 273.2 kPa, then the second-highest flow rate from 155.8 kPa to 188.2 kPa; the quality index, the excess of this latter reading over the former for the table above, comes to -1.1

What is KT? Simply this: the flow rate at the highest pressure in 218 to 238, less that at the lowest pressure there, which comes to -2.4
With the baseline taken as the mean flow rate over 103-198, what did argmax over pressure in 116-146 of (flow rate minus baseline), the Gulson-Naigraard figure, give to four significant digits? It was 142.0 kPa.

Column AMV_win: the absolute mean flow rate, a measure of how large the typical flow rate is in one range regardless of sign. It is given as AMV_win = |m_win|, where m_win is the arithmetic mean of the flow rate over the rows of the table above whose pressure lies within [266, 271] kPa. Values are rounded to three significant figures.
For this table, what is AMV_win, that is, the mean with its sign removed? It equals 30.6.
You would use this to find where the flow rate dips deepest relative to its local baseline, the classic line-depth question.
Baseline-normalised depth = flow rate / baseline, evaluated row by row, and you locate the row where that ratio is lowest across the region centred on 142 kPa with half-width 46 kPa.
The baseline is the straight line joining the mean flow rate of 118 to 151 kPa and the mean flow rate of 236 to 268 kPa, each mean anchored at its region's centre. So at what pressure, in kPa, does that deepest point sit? 122.0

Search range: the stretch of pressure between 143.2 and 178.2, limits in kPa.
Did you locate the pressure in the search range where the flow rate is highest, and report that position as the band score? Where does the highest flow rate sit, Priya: 162.0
